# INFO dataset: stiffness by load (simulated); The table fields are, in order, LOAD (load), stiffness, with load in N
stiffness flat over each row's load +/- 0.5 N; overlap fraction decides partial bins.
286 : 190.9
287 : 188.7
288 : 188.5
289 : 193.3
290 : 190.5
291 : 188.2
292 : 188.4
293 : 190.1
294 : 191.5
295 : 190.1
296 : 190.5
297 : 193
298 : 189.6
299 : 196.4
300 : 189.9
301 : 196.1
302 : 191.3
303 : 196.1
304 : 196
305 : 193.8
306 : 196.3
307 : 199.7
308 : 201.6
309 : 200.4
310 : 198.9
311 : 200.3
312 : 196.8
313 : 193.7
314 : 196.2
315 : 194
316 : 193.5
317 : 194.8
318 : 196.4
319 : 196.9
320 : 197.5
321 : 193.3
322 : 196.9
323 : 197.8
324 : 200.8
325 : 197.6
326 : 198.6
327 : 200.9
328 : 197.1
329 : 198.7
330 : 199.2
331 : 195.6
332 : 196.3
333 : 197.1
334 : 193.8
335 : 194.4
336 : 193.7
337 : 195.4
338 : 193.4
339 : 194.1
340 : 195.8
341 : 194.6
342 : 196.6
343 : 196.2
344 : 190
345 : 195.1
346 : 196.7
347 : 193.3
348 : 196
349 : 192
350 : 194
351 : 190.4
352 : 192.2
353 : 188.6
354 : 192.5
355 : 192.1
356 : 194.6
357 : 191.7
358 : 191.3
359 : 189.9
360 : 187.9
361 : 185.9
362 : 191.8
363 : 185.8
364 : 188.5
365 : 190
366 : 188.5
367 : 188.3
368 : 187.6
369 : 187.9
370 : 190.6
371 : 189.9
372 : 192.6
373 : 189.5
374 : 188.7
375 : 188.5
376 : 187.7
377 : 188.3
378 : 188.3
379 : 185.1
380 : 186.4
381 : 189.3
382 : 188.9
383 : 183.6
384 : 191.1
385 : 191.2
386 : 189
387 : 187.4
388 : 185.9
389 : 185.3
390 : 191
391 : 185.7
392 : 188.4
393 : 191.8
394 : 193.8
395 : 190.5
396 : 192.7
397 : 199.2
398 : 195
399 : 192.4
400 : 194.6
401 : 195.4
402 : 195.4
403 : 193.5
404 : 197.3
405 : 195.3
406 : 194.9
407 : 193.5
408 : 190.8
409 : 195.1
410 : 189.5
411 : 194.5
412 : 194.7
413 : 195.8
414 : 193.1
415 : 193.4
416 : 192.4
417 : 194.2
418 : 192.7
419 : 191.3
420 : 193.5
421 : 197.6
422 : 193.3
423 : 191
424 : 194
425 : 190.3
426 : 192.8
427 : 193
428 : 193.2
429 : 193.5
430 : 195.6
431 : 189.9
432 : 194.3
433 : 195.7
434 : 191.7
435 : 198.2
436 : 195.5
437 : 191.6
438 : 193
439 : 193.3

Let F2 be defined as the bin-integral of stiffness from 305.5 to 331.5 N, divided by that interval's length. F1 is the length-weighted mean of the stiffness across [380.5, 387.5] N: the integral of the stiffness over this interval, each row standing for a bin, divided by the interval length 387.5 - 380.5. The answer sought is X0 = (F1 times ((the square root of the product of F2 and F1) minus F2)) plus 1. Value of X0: -838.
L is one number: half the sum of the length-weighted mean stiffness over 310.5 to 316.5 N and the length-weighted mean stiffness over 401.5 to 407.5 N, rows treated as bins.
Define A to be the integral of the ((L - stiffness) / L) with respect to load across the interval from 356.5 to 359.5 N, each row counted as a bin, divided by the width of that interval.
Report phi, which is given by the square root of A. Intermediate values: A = 0.023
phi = 0.15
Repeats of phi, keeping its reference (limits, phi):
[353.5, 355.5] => 0.13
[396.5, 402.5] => 0.01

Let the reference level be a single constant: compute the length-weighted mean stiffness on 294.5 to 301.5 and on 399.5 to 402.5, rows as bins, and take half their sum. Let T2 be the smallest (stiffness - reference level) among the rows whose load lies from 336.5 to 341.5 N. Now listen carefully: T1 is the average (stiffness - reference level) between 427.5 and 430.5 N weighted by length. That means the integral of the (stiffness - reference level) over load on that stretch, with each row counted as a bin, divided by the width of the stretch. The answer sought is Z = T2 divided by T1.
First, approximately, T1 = 0.4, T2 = -0.3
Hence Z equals -1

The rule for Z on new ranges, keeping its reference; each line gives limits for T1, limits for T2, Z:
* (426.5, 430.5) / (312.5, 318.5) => -1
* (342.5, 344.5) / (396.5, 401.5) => 2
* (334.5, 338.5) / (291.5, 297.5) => -10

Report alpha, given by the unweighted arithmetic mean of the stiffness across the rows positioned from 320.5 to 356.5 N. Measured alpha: 195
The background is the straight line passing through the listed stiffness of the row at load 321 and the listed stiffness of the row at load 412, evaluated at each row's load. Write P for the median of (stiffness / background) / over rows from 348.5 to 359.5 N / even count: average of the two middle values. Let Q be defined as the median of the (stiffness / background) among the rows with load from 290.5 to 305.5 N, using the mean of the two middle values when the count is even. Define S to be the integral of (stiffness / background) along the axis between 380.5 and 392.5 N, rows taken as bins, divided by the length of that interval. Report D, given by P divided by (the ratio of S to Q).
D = 1.01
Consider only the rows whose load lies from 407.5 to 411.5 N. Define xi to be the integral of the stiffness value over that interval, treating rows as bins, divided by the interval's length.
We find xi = 192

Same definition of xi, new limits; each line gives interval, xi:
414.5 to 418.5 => 193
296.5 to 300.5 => 192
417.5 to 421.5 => 194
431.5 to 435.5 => 195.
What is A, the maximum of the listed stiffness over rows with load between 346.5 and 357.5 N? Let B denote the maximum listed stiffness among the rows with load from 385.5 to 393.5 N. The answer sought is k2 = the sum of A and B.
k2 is 388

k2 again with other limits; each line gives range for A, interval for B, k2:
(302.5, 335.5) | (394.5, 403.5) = 401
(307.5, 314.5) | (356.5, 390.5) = 394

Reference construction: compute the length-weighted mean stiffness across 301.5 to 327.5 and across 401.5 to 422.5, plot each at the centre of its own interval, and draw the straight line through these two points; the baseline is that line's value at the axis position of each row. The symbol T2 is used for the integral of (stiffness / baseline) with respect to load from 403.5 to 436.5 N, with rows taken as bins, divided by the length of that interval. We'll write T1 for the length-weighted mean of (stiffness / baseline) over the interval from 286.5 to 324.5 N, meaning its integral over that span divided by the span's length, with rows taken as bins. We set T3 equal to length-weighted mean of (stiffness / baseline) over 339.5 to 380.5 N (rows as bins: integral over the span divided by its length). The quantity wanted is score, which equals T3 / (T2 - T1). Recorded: 68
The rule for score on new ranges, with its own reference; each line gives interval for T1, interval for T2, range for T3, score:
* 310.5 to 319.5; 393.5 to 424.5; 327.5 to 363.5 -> 202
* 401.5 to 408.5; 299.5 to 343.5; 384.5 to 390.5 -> -286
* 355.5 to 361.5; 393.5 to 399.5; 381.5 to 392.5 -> 39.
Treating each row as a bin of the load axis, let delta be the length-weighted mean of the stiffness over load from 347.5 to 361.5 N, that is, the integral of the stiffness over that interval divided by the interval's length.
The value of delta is 191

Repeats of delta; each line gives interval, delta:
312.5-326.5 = 196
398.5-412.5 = 194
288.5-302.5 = 191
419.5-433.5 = 193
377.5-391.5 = 188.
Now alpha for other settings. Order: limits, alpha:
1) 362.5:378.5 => 189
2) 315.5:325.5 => 197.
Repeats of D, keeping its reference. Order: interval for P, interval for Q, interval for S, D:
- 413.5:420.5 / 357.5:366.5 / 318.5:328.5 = 0.94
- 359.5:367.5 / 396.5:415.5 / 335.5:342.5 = 0.97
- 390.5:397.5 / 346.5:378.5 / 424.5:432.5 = 0.98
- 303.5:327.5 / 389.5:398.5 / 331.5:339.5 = 1.00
